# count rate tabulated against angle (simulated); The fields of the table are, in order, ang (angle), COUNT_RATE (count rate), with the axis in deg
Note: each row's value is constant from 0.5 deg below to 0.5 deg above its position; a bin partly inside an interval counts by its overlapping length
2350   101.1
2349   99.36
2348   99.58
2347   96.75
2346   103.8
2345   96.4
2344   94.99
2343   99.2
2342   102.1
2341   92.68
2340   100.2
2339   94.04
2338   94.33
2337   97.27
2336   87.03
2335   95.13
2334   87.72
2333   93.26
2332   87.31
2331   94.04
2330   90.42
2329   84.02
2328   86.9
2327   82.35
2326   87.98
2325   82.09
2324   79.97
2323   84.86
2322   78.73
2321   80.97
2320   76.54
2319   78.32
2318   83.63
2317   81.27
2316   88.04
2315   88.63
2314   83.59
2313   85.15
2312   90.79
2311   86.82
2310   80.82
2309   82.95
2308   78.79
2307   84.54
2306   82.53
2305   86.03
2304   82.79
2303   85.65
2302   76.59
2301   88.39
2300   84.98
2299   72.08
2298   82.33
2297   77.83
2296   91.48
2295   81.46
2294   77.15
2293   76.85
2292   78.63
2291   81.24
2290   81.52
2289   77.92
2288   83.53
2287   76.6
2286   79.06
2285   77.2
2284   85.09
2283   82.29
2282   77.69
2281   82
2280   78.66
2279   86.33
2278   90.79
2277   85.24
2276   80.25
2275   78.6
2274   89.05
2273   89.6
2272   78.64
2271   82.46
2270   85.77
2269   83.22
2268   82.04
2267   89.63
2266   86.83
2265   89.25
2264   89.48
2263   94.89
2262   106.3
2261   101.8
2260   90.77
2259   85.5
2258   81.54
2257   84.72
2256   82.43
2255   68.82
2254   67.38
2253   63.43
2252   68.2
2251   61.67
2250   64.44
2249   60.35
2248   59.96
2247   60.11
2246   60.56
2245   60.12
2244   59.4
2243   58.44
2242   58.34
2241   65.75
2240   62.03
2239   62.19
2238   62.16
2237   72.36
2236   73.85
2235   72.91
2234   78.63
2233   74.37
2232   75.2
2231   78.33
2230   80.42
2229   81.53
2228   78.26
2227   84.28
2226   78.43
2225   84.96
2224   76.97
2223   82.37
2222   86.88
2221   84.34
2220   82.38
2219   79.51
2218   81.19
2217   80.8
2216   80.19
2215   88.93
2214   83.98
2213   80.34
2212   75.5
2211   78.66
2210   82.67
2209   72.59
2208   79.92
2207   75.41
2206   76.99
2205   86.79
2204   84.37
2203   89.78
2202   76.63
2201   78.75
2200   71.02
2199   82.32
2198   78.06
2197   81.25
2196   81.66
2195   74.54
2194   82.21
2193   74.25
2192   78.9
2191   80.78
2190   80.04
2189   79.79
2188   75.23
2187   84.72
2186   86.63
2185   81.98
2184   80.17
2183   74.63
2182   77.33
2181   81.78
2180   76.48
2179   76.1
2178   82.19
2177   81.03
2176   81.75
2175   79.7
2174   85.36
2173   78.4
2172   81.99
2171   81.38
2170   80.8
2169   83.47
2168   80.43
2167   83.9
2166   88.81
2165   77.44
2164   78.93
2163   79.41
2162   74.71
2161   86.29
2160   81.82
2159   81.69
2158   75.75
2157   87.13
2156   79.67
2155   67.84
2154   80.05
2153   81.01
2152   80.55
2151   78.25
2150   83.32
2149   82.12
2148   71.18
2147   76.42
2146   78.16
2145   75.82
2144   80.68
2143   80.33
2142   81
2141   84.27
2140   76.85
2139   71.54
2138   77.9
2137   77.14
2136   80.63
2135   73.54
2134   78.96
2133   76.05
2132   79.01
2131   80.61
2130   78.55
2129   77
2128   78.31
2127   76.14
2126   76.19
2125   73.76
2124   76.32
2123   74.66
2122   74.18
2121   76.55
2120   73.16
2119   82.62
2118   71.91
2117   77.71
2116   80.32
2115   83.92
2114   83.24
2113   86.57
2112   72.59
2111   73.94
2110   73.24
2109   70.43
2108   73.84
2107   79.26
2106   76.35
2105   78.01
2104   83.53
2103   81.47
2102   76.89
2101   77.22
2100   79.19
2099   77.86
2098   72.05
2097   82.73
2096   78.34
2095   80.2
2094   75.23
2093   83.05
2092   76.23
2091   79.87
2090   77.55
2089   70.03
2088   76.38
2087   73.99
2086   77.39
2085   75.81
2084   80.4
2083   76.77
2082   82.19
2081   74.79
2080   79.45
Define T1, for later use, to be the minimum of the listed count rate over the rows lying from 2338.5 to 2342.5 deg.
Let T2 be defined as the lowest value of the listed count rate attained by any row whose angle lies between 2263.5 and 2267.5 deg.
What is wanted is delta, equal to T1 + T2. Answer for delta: 180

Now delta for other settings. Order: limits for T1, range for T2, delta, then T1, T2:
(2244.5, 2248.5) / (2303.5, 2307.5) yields 142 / 59.96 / 82.53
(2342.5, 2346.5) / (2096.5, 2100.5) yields 167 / 94.99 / 72.05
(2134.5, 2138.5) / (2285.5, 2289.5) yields 150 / 73.54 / 76.6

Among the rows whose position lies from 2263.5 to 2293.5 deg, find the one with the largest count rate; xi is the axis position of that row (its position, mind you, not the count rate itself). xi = 2278 deg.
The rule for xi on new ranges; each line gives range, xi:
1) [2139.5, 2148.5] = 2141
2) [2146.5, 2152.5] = 2150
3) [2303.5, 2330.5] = 2312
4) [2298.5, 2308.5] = 2301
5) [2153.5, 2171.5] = 2166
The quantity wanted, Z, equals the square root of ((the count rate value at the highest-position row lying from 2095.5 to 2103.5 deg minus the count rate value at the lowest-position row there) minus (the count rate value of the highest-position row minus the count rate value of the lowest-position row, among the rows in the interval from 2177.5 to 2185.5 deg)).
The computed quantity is 1.8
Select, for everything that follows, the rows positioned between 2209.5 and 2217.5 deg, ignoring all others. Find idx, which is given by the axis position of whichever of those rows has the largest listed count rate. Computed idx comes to 2215 deg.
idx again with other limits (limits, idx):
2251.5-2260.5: 2260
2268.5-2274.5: 2273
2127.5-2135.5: 2131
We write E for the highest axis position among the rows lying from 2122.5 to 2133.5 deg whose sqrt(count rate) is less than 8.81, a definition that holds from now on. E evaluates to 2133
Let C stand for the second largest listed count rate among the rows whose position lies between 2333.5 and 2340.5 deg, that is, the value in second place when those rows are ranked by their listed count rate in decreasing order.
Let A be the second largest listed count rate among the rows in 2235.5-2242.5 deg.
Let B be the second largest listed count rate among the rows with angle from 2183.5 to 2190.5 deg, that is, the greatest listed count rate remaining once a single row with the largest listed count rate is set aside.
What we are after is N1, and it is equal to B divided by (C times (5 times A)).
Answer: 0.0024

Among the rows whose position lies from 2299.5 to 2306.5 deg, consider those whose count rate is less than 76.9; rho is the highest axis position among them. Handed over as 2302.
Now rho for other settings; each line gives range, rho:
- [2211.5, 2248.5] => 2248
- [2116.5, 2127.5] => 2127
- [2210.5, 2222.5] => 2212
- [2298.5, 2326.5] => 2320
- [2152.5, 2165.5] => 2162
